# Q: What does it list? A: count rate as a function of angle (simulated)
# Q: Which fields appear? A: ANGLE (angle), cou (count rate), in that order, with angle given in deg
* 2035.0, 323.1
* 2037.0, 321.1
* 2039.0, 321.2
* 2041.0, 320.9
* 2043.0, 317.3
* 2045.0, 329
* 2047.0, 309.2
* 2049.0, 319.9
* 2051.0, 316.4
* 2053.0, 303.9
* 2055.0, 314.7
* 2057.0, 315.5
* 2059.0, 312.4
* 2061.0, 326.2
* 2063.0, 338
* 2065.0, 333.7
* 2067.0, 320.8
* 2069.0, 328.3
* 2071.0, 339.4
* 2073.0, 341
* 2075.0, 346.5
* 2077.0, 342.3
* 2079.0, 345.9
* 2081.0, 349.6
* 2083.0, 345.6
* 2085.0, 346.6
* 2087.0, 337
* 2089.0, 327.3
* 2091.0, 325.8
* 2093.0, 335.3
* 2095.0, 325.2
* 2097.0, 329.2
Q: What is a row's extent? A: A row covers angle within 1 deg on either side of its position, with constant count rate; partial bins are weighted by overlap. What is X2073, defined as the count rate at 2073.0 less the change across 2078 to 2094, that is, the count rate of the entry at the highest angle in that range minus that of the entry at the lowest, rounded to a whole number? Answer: 352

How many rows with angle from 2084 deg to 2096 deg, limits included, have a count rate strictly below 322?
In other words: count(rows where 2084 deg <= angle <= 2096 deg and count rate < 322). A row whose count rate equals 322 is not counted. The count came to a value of 0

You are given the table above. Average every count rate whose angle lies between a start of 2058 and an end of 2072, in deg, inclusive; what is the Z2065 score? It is 328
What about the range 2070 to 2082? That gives 344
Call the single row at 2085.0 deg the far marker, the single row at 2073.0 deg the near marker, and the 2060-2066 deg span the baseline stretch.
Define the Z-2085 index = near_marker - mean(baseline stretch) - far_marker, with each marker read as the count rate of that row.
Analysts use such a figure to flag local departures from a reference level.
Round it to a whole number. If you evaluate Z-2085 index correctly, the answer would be -338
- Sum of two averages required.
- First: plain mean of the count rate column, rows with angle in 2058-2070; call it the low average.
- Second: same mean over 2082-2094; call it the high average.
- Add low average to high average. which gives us 663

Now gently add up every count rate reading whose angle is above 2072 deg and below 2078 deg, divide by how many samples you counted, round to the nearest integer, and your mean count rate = 343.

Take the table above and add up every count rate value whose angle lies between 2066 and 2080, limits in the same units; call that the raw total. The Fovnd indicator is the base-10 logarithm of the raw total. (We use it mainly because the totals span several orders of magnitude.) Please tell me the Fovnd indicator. 3.37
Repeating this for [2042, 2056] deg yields 3.34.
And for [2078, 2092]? 3.38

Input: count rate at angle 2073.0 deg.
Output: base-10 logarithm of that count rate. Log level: 2.53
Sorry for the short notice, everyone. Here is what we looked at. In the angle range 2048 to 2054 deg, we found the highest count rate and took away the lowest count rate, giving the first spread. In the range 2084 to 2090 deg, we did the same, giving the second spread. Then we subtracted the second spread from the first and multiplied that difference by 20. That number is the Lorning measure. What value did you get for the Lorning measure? -66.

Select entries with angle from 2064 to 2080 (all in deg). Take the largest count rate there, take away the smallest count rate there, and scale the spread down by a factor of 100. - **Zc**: 0.257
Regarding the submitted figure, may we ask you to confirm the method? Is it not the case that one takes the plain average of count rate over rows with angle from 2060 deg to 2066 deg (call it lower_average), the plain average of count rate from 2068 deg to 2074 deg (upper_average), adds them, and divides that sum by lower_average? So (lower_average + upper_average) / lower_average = 2.011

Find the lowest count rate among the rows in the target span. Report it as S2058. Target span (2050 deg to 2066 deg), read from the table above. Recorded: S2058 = 303.9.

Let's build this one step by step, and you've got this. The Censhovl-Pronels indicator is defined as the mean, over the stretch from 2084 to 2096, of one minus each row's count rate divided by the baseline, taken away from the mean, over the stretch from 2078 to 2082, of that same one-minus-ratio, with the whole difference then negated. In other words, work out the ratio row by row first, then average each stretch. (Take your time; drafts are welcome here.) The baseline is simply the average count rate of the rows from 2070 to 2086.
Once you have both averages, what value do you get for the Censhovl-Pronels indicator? 0.04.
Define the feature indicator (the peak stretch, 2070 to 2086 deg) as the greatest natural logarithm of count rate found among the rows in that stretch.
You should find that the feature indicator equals 5.86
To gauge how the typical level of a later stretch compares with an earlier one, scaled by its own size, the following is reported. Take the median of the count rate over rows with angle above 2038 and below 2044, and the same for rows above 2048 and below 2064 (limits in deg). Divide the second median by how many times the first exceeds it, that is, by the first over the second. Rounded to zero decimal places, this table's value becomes 311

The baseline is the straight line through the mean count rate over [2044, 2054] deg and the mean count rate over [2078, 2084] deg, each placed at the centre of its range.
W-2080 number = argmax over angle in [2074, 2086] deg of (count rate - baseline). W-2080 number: 2075.0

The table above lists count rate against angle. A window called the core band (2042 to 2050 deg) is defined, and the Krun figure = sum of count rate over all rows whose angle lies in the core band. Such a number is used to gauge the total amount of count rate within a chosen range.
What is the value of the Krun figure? 1275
